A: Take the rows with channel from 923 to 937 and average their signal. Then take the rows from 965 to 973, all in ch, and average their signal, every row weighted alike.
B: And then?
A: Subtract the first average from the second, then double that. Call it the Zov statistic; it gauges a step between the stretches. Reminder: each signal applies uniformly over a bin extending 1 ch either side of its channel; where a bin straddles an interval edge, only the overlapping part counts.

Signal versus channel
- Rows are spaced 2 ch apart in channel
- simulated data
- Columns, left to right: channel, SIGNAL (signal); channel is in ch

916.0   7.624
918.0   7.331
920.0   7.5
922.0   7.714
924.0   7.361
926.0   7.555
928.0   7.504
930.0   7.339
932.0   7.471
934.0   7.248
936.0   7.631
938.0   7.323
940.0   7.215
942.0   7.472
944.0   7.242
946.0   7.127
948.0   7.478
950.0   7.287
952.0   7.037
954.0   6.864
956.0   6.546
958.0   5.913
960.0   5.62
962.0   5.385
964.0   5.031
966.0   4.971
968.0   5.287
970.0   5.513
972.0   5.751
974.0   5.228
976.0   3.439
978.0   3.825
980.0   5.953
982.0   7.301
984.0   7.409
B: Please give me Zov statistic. -4.1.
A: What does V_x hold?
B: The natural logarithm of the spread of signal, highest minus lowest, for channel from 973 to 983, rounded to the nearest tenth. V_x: 1.4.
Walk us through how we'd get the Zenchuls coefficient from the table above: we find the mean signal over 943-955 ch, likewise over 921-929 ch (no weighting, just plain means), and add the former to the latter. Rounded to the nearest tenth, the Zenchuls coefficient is 14.7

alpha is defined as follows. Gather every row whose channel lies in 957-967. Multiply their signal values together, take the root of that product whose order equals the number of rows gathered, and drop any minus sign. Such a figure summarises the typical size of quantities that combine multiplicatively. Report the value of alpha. 5.37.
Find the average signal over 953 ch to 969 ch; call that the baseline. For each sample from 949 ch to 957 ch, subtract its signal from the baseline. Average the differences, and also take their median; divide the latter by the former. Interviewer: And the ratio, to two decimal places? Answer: 1.01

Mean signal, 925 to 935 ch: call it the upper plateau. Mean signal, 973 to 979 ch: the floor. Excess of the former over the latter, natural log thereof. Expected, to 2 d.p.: 1.18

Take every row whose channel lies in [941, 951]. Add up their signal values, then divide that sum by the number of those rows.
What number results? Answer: 7.3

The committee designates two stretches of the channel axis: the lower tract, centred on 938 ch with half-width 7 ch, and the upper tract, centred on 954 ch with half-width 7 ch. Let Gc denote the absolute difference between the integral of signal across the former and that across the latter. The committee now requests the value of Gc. 10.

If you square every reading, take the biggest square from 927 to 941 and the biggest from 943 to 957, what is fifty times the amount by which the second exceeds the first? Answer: -116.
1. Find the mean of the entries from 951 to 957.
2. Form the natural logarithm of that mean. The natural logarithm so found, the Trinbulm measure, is 1.92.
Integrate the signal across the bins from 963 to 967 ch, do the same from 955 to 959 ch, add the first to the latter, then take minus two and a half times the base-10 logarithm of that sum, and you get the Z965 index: -4.13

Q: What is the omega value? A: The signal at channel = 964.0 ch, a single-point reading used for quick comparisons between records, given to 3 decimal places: 5.031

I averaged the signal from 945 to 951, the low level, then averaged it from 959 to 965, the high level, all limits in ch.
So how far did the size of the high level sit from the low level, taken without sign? 2.0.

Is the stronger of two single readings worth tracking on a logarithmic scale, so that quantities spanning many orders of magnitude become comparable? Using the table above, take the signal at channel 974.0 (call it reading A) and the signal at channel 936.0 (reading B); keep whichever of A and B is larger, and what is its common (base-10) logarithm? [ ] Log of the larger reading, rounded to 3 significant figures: 0.883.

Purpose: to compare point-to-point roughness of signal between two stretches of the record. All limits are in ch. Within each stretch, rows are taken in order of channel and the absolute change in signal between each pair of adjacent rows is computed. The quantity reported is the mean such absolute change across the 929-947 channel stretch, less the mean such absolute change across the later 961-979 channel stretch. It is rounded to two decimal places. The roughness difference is -0.27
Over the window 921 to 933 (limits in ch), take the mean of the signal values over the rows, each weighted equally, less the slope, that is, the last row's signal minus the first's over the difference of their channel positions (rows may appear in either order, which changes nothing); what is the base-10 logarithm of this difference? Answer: 0.876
